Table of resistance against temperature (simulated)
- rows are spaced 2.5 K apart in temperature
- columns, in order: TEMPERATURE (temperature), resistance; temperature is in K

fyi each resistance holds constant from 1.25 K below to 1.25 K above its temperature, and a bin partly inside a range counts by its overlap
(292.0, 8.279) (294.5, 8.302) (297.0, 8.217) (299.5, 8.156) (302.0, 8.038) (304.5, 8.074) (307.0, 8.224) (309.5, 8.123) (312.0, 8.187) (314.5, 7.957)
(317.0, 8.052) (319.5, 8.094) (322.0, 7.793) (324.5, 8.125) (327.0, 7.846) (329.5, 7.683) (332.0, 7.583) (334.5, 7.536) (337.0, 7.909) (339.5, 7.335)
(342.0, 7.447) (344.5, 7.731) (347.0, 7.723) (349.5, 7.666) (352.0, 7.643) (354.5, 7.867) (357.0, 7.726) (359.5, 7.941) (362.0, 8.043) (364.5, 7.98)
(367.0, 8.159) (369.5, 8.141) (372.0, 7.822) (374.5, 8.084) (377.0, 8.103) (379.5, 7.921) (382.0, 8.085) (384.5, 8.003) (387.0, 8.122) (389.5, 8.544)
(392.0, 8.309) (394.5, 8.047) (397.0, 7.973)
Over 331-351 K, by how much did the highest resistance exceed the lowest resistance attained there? 0.57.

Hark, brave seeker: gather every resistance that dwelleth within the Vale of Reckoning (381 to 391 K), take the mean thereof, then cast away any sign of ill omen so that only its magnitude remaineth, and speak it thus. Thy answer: 8.19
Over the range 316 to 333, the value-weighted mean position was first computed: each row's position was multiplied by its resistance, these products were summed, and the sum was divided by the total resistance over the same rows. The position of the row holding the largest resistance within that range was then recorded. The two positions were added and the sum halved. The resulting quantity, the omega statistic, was 324.5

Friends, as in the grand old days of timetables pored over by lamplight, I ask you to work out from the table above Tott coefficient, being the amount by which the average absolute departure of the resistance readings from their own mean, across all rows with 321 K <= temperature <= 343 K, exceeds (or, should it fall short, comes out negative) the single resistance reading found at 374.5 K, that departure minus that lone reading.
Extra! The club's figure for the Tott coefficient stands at -7.89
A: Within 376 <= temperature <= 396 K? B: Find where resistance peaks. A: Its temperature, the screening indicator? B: 389.5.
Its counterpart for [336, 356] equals 337.0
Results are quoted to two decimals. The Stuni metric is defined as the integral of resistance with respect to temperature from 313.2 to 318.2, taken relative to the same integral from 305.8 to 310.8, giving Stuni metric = 0.98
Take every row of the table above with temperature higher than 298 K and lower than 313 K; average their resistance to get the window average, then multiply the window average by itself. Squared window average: 66.2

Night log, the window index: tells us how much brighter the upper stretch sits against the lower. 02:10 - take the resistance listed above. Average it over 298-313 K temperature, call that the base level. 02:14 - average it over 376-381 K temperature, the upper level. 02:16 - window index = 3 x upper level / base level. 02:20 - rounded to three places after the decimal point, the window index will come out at 2.955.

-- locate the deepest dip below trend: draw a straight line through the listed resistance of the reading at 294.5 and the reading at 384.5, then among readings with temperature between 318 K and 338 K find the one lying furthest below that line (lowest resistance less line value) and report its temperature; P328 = 334.5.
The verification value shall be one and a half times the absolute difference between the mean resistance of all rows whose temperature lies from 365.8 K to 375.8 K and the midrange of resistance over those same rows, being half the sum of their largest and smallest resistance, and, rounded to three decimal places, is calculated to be 0.091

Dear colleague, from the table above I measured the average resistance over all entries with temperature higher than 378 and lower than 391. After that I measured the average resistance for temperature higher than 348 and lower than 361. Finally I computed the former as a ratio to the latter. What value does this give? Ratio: 1.05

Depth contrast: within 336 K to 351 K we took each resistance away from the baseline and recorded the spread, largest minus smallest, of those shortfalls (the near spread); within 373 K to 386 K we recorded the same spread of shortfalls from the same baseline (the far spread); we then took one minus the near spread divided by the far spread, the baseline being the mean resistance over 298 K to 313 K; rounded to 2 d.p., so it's -2.15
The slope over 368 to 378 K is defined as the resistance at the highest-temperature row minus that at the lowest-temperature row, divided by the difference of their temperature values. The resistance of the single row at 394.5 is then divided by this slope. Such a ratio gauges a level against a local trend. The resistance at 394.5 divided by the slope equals -1588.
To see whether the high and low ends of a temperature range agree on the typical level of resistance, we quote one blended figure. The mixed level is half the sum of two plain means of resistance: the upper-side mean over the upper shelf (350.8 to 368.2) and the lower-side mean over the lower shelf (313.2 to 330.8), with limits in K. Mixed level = 7.92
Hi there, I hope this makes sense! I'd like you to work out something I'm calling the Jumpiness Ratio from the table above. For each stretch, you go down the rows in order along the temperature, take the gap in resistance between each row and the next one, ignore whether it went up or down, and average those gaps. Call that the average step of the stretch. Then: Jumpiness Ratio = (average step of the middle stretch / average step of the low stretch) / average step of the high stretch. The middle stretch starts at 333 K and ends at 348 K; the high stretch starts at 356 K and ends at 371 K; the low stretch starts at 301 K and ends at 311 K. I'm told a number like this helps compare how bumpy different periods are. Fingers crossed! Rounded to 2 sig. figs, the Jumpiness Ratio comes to 24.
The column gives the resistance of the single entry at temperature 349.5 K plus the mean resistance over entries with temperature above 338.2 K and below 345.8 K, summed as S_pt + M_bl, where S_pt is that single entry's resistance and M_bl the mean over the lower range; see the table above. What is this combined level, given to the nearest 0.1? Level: 15.2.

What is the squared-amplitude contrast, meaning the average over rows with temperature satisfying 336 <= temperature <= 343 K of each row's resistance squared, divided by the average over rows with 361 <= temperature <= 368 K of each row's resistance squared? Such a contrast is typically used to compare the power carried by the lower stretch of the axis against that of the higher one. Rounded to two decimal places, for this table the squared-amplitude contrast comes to 0.88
